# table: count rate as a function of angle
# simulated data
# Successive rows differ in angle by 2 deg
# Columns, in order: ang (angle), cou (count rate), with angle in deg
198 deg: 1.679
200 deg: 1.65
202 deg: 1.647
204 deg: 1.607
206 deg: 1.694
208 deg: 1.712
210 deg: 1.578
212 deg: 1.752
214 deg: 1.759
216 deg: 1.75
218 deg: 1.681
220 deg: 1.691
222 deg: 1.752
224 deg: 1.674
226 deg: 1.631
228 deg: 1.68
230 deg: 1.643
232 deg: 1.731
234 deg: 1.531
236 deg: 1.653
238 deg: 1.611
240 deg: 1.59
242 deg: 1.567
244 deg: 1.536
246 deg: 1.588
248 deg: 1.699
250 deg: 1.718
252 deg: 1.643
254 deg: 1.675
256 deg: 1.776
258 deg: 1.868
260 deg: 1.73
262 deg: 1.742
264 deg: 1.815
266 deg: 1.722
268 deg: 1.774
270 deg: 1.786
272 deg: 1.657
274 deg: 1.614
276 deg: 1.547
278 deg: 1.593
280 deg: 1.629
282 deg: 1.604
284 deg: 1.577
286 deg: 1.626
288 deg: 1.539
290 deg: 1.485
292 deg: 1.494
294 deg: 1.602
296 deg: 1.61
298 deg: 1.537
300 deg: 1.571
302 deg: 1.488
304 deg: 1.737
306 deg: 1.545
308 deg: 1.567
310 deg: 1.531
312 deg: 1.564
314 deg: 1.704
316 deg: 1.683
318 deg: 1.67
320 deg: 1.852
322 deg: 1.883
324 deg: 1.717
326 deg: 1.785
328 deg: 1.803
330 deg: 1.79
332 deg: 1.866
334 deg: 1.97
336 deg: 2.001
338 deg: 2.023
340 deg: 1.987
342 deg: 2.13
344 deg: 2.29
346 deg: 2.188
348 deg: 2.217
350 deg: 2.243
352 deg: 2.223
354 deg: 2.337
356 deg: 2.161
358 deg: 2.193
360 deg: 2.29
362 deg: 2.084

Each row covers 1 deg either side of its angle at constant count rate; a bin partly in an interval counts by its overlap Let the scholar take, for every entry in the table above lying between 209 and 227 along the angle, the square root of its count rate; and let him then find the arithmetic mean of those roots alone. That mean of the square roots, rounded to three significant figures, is 1.30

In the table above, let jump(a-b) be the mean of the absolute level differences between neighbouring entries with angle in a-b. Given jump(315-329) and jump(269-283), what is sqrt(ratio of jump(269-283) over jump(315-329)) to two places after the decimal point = 0.85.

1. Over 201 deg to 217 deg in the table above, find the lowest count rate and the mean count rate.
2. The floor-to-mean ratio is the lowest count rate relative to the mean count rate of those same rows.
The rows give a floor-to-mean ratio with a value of 0.935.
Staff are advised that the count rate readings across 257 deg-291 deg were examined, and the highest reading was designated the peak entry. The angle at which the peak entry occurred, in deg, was 258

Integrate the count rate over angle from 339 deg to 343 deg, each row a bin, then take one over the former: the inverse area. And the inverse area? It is 0.12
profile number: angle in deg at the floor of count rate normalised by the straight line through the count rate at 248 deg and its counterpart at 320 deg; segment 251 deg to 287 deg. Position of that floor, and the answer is 276 deg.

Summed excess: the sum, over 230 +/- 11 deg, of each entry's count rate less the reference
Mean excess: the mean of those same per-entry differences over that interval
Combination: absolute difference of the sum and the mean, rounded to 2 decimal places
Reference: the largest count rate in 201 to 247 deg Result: 1.06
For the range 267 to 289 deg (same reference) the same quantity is 1.28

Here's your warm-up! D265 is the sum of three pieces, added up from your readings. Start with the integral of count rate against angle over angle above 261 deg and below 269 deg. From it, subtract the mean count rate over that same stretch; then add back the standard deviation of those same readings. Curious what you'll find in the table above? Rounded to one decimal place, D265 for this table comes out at 12.4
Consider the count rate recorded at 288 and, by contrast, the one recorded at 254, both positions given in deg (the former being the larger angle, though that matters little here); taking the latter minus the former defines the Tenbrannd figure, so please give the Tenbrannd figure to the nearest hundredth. 0.14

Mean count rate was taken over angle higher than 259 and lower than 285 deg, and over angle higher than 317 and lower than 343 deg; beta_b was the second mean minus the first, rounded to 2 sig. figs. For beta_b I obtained 0.21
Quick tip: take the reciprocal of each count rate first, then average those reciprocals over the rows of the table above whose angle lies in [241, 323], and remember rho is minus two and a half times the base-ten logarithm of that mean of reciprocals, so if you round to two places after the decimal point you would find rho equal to 0.54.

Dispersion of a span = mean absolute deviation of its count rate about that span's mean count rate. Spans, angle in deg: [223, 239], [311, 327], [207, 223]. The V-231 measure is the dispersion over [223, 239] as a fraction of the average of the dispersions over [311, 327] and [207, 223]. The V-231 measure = 0.64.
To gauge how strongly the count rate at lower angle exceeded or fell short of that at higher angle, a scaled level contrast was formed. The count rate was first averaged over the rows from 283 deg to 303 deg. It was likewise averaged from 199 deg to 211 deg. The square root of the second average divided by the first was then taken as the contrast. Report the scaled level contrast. 1.030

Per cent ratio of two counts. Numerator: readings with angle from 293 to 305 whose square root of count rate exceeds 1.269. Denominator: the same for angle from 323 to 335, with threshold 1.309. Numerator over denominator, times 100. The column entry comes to 17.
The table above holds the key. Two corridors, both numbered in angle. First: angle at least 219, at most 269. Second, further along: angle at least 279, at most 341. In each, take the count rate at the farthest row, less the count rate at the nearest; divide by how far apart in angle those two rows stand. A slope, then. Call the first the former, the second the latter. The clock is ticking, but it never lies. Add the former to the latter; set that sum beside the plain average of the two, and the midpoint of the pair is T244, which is 0.006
